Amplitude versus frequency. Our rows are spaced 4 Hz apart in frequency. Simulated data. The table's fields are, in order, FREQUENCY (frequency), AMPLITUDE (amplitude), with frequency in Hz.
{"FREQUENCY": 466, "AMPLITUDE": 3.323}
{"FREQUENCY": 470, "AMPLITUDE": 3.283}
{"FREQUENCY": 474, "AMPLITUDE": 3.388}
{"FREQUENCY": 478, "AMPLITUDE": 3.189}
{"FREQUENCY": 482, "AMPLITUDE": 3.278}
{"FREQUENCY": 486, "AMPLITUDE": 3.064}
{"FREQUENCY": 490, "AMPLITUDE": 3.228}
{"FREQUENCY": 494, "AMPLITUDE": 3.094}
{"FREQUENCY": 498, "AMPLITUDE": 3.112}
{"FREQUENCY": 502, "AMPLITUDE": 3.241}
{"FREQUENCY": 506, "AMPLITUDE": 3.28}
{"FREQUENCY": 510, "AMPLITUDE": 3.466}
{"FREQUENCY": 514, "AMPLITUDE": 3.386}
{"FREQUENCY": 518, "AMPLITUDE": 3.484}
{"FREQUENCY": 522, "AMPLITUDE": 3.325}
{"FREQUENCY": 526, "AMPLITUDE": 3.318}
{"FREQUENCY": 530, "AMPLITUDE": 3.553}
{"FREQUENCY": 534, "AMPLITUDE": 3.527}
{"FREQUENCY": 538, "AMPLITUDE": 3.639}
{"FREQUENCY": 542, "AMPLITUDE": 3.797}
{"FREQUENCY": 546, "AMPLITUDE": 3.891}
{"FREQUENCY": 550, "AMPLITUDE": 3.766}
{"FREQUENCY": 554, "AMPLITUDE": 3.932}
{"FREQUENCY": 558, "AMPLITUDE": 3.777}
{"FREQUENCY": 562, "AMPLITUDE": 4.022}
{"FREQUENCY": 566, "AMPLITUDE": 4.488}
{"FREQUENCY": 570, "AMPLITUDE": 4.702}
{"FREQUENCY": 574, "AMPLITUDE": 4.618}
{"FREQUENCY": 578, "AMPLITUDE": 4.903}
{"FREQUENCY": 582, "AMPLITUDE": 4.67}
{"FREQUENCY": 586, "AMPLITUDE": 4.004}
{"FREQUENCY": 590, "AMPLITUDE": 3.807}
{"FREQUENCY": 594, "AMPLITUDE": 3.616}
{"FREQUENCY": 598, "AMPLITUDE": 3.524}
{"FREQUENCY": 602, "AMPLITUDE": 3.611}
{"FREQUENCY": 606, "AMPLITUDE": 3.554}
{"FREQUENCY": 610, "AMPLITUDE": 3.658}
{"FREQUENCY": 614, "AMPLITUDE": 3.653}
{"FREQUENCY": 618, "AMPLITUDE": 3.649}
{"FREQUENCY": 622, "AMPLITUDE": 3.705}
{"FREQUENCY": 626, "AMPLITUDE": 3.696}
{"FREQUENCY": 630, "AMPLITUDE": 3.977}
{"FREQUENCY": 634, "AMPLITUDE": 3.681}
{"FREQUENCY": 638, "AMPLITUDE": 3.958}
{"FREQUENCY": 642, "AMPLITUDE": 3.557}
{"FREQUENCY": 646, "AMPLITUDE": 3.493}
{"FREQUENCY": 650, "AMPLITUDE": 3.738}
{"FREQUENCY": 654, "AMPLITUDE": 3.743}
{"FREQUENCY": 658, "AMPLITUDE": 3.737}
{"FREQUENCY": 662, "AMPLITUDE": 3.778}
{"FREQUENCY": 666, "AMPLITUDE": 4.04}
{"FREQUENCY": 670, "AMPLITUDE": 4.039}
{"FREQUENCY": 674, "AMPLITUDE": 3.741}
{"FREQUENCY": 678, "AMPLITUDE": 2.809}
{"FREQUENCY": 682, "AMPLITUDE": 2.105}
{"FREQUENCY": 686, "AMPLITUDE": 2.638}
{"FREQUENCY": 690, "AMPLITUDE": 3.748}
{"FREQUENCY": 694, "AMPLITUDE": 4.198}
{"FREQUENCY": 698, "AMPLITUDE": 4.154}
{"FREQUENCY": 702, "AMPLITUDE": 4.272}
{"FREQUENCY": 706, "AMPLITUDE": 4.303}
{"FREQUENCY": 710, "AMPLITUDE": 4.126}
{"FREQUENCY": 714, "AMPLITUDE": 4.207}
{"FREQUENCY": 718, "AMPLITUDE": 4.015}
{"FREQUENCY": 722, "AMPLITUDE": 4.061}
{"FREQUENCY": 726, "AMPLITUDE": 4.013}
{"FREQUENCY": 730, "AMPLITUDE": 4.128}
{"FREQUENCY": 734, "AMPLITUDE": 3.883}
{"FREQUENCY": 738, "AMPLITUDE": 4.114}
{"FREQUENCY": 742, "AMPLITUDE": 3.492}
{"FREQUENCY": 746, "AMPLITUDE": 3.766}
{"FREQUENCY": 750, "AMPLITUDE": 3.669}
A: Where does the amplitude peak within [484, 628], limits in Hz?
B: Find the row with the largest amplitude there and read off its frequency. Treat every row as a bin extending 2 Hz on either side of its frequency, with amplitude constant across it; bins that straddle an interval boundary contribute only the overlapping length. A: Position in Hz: 578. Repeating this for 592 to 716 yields 706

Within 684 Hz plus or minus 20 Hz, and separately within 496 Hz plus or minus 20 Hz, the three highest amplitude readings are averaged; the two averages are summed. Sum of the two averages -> 7.6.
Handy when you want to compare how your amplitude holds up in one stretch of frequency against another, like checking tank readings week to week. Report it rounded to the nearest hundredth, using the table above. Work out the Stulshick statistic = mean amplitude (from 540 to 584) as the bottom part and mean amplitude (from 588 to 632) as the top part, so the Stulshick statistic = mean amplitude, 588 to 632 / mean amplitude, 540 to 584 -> 0.87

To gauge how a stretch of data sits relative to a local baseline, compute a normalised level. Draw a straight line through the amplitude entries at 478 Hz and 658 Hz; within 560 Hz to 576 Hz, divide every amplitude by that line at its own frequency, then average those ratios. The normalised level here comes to 1.29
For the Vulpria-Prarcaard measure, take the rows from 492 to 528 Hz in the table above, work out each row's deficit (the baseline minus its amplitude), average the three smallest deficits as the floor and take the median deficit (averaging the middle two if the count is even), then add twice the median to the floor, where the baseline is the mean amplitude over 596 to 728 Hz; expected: 1.1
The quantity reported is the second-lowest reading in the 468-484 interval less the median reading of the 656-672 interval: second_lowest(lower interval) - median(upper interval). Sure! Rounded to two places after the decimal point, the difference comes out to -0.63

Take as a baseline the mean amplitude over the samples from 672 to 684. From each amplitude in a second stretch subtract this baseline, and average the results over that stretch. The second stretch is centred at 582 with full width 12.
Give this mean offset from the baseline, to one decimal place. 1.6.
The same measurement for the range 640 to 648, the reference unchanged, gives 0.6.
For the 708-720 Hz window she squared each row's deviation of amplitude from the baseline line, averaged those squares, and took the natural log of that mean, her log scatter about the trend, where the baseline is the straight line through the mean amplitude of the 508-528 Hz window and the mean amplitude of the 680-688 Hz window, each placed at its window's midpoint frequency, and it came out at 1.3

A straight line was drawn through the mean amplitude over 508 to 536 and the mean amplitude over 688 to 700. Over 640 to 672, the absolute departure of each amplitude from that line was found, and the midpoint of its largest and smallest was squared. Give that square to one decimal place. 0.1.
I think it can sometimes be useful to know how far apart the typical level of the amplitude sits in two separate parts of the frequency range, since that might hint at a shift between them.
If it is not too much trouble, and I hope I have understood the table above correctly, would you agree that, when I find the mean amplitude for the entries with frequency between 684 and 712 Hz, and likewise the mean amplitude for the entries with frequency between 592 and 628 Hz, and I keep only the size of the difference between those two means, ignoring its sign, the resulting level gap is 0.29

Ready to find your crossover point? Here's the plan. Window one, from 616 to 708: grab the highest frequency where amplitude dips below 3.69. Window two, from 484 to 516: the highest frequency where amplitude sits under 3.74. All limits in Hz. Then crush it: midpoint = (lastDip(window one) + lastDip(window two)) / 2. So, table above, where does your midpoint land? 600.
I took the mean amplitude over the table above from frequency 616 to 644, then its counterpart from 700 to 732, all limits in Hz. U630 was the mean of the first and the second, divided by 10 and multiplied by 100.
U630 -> 39.4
